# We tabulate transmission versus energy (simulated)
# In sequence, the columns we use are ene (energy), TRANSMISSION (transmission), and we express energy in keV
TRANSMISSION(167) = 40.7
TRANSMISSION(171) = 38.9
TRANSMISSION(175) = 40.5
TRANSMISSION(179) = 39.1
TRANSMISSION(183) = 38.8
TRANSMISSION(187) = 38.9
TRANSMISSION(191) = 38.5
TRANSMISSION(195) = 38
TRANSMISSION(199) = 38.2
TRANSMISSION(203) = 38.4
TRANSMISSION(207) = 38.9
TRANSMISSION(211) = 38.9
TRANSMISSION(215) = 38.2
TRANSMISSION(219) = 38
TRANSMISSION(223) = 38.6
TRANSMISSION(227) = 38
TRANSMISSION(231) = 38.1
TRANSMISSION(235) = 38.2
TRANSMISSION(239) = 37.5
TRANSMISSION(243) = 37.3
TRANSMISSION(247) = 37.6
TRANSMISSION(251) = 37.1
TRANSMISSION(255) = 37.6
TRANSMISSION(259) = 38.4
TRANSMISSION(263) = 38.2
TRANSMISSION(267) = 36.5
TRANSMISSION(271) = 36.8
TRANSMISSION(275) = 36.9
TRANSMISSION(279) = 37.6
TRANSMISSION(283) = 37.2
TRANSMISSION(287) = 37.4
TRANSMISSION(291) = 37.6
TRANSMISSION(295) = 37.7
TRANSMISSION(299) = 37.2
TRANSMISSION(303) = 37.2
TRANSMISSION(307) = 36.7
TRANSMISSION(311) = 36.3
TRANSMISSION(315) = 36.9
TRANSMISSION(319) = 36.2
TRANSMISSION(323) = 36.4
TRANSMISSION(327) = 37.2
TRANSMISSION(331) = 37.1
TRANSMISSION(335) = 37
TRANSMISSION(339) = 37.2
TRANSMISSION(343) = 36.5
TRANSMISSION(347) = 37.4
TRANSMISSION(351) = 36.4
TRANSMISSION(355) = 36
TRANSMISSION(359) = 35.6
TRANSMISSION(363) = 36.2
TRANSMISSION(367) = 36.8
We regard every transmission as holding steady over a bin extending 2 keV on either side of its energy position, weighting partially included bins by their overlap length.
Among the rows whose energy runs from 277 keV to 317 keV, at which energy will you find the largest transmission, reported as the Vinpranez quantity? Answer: 295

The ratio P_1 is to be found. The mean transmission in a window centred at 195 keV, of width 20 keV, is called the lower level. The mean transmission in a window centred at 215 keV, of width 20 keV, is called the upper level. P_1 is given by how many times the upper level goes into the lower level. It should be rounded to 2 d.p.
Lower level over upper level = 1.00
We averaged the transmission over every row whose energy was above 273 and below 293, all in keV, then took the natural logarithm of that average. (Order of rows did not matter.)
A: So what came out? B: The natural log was 3.620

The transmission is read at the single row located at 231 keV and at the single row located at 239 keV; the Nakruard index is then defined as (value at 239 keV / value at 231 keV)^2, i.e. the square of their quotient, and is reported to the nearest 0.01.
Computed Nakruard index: 0.97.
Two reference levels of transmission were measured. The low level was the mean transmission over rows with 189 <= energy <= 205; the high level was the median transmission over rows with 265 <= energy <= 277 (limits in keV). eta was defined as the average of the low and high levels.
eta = 37.5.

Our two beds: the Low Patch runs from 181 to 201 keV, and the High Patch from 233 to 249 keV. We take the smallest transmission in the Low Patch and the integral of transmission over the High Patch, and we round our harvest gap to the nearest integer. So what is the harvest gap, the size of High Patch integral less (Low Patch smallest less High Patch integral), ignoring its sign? 1167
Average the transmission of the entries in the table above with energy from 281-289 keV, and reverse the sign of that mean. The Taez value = -37.3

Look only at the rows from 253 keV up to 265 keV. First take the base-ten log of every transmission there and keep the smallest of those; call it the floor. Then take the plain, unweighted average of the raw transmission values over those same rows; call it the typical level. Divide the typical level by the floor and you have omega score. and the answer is 24.2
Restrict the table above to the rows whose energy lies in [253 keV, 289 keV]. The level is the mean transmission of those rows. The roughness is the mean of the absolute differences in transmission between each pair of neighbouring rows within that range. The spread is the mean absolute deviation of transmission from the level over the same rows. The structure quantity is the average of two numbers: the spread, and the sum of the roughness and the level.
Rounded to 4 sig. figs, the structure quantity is 19.22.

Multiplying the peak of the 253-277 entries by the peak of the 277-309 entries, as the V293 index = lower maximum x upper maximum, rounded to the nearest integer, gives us 1448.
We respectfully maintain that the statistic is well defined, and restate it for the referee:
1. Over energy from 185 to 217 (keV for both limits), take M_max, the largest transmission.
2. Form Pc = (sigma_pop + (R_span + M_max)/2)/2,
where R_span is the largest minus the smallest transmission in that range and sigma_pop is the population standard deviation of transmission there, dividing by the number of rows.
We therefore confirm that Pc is 10.1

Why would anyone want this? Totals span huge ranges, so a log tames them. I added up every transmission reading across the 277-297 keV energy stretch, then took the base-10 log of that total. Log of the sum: 2.27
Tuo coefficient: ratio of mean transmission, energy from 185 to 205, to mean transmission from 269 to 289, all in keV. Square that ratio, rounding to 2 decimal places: 1.07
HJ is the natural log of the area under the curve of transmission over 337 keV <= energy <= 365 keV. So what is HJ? 6.93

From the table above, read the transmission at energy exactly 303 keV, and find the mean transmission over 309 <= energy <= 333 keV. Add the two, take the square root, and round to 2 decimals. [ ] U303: 8.60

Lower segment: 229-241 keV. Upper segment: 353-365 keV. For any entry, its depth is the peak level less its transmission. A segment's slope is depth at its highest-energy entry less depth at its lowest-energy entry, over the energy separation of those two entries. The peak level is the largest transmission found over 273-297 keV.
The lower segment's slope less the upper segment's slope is 0.10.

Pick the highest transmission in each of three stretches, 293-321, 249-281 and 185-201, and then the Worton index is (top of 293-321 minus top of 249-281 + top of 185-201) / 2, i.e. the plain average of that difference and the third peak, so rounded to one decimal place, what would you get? 19.1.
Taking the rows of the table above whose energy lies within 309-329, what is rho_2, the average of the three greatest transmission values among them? 36.8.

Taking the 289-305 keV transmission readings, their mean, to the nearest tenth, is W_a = 37.4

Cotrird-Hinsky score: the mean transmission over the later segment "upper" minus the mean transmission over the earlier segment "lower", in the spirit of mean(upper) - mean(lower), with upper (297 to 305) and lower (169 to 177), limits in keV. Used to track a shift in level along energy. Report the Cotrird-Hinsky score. -2.5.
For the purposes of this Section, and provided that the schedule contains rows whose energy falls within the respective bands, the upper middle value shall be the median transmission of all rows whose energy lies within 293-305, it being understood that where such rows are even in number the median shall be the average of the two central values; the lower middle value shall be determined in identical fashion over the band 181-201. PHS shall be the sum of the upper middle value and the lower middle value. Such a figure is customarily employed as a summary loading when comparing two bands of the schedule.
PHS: 75.7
